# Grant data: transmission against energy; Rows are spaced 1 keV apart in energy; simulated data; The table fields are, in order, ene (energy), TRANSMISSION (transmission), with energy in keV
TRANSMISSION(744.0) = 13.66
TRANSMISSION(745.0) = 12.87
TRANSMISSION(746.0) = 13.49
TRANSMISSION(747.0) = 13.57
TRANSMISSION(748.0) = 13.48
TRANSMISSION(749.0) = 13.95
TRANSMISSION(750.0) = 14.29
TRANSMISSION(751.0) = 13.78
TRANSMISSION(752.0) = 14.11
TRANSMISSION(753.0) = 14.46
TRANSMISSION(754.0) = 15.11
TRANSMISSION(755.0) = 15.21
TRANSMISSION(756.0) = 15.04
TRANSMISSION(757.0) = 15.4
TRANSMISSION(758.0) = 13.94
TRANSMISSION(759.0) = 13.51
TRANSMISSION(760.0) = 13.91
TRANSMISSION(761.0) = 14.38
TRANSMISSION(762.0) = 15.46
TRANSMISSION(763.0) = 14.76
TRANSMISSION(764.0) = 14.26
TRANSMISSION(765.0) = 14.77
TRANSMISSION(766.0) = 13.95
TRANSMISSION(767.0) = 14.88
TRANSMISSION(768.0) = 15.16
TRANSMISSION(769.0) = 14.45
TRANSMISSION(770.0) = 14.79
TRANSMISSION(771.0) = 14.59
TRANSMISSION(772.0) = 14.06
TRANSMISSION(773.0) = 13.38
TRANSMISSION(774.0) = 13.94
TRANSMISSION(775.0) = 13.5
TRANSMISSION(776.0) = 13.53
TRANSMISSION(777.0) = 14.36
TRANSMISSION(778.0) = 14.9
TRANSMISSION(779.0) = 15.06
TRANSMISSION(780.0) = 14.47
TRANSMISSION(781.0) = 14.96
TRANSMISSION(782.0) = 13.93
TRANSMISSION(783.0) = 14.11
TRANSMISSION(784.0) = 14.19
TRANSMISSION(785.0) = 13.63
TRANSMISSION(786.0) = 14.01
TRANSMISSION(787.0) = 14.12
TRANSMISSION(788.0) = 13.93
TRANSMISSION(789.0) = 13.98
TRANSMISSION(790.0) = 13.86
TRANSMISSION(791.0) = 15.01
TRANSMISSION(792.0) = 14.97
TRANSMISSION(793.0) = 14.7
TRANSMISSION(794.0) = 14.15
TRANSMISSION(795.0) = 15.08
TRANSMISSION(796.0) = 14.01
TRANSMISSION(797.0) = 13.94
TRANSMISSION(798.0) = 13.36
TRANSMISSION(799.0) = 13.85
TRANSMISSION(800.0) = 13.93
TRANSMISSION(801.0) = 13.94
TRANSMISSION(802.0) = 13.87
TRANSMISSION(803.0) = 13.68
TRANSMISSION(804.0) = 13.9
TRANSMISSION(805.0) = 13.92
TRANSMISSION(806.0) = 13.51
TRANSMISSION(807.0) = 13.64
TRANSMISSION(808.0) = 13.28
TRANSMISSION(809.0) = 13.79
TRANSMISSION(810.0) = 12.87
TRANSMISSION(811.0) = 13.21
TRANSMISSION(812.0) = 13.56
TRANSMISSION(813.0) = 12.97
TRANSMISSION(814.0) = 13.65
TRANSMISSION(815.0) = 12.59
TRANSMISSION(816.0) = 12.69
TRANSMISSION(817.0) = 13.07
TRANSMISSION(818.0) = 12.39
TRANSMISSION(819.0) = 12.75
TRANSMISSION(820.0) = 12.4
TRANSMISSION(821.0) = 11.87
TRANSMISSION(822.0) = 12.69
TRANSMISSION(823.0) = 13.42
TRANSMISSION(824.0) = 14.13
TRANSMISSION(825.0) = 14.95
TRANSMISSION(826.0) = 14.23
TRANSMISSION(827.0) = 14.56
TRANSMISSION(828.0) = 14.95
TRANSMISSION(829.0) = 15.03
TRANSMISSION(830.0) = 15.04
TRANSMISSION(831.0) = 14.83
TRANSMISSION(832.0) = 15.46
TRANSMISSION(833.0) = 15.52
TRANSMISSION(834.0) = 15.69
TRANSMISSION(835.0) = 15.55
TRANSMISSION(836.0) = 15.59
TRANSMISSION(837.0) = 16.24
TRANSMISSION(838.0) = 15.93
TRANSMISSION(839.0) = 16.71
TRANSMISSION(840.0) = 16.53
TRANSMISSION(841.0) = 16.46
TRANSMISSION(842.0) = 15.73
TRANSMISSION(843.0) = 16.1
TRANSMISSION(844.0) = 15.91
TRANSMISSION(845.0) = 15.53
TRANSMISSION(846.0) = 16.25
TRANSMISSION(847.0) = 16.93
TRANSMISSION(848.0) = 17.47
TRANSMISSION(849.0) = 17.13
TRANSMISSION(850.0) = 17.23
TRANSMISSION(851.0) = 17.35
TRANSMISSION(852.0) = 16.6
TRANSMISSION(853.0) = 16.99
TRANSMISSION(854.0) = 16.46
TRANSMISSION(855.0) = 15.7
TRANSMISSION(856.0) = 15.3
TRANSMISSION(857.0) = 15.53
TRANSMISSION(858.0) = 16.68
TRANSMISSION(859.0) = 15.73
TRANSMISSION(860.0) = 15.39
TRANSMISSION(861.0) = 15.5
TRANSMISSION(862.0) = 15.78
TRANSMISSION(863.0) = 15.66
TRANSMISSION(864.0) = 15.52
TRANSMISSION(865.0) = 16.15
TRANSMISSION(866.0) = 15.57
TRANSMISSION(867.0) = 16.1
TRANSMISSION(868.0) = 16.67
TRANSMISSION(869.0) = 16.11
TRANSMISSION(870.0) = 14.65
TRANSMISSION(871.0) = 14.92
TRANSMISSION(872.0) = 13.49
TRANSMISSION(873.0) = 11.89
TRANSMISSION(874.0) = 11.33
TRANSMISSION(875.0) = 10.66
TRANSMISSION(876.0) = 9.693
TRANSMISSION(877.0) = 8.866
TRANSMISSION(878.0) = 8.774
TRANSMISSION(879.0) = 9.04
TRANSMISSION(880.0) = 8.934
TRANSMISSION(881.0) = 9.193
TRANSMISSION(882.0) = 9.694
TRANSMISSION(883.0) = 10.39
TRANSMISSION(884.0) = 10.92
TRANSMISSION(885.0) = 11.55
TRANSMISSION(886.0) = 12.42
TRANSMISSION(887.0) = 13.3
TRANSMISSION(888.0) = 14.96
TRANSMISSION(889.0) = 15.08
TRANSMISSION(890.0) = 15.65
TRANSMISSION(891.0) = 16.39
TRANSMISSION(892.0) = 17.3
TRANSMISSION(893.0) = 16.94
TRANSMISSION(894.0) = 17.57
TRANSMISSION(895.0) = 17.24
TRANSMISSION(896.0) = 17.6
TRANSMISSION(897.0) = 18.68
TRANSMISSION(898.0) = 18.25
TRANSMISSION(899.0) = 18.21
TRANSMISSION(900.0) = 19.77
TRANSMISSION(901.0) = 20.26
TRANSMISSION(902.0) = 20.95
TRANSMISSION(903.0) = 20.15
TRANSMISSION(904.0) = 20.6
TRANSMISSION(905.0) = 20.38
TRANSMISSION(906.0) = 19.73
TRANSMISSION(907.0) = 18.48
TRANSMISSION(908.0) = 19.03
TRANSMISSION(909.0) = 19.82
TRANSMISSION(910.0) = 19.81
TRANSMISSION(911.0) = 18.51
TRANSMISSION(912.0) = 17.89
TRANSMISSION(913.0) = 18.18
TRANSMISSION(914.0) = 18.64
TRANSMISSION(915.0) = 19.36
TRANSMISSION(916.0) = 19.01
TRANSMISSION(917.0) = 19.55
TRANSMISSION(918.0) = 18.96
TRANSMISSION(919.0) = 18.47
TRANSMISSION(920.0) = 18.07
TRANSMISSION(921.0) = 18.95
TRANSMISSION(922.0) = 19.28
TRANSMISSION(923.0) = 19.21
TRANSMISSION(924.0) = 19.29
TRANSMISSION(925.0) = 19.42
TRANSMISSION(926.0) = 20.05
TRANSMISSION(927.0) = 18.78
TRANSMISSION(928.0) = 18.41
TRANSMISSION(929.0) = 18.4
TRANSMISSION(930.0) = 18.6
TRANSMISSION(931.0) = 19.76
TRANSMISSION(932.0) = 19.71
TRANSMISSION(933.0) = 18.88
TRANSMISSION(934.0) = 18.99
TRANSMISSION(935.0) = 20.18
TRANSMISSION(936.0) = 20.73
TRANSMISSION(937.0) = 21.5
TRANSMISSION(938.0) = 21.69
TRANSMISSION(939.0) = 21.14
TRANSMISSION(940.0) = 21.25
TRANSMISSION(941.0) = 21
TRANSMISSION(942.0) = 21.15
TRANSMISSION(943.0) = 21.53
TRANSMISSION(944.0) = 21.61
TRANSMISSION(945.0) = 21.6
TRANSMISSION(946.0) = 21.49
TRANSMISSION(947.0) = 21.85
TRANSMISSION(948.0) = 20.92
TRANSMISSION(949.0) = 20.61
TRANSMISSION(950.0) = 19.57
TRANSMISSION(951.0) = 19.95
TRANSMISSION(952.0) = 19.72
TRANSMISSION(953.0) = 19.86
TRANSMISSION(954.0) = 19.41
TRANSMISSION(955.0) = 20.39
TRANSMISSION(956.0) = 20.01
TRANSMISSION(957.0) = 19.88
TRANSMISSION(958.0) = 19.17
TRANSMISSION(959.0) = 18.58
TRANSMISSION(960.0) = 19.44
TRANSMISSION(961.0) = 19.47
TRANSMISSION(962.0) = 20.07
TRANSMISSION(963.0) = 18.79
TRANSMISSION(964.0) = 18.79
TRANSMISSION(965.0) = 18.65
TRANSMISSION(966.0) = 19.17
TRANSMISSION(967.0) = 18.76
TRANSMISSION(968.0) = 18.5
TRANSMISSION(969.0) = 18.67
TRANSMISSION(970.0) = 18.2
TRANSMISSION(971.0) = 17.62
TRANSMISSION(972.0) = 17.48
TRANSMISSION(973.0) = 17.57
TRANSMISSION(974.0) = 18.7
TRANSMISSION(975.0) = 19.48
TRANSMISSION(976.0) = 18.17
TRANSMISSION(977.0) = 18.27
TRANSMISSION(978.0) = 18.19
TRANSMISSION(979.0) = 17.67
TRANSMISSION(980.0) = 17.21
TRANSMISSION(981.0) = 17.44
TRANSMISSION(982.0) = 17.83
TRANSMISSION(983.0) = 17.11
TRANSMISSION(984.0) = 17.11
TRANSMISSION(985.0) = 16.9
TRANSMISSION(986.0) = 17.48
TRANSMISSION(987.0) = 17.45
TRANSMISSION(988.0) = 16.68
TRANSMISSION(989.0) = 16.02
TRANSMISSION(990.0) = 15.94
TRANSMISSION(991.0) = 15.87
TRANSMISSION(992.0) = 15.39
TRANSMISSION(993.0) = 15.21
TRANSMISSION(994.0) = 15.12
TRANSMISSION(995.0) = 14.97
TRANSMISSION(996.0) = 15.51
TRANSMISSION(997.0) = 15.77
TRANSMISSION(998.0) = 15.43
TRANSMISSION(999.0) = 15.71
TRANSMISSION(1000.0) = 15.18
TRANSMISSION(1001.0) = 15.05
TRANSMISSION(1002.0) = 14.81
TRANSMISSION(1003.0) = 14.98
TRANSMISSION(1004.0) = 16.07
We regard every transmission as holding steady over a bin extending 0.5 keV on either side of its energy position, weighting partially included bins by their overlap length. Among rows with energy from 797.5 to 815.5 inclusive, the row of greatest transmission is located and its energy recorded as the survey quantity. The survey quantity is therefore 801.0 keV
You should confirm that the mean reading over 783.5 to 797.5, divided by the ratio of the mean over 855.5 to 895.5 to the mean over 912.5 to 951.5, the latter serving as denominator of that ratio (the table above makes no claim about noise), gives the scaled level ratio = 20.5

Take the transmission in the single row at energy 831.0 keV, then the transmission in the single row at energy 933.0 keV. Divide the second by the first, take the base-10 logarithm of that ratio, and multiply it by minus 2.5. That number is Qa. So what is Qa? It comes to -0.262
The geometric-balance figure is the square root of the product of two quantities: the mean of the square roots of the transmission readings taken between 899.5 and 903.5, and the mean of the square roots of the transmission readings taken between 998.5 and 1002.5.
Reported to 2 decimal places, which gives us 4.19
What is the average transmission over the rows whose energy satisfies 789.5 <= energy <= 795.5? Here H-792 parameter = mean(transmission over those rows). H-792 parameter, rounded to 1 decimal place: 14.6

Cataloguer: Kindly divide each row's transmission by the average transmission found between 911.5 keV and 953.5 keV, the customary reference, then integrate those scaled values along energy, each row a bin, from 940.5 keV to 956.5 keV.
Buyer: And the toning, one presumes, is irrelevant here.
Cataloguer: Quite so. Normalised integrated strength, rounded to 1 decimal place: 16.7 keV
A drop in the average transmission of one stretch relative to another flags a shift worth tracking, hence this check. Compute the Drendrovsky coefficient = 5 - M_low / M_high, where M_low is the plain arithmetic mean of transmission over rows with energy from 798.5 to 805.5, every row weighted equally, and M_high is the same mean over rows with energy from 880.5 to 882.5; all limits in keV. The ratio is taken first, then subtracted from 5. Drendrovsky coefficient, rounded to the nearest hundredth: 3.53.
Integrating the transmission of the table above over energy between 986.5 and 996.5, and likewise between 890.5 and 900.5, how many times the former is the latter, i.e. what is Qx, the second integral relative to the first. 1.13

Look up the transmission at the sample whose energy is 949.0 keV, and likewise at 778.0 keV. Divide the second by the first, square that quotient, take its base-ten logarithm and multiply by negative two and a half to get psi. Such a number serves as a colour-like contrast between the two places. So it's 0.7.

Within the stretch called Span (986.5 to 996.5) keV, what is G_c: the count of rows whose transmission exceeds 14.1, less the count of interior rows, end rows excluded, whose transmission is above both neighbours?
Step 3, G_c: 10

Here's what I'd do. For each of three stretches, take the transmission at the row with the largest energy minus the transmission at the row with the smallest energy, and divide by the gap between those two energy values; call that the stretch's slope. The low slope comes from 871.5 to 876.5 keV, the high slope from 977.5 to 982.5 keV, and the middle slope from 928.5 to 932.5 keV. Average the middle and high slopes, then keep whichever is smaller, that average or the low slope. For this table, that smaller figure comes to -0.95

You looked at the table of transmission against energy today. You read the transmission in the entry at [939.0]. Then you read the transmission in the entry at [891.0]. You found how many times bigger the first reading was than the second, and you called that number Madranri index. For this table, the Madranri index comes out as 1.29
